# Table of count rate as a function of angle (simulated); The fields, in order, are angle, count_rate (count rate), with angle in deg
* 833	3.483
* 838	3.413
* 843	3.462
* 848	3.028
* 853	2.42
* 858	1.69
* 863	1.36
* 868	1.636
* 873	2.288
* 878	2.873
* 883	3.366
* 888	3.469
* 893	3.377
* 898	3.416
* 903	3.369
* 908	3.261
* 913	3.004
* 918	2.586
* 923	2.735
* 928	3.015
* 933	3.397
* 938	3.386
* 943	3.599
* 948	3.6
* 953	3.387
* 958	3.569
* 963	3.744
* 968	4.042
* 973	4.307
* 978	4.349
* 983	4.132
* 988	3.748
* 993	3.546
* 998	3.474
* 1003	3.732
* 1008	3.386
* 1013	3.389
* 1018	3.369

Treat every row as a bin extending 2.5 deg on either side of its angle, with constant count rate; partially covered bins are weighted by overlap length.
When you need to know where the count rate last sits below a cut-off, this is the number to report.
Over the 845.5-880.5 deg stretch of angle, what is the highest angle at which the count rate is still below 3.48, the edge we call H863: 878 deg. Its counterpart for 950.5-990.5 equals 953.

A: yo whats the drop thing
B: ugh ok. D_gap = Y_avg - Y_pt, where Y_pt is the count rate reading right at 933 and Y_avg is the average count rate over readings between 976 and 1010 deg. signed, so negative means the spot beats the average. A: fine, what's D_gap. 0.37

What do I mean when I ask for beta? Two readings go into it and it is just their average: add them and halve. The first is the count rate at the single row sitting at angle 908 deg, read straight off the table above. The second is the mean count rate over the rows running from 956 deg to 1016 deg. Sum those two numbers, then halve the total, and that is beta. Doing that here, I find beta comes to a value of 3.52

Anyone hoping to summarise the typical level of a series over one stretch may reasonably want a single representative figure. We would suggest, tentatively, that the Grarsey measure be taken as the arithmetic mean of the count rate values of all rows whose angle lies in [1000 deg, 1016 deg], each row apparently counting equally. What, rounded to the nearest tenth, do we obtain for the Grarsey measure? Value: 3.5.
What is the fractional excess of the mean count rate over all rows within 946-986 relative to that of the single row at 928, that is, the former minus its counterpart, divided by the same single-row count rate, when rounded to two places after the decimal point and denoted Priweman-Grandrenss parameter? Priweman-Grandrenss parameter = 0.29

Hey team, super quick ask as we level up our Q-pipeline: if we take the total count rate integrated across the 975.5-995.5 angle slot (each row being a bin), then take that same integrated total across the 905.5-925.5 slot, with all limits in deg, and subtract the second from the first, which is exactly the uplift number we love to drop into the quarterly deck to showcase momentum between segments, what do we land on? 21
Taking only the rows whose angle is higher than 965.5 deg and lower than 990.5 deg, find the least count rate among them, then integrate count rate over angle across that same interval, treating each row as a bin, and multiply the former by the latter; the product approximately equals 386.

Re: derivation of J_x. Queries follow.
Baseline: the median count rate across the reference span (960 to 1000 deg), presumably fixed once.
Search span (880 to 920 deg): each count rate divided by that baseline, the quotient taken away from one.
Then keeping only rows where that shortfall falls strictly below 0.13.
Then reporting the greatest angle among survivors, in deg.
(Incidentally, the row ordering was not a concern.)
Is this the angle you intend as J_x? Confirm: 898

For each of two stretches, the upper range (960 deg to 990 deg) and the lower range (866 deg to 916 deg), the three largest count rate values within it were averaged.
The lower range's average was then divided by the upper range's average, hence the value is 0.802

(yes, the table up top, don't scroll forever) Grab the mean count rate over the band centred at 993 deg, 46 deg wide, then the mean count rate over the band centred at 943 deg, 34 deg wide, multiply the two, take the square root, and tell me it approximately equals 3.6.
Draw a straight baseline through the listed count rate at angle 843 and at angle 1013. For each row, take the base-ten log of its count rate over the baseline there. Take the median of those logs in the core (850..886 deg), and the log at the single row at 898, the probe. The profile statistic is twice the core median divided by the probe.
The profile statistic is 126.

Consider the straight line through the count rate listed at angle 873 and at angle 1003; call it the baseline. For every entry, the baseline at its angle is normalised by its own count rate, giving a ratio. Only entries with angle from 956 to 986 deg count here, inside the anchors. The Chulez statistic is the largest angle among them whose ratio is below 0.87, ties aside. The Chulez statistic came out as 983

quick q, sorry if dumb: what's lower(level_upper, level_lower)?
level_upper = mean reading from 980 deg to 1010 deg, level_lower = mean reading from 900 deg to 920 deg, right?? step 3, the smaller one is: 3.1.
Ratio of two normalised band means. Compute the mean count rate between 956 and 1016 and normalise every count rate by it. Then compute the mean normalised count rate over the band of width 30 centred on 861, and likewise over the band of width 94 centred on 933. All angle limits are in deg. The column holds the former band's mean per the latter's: 0.600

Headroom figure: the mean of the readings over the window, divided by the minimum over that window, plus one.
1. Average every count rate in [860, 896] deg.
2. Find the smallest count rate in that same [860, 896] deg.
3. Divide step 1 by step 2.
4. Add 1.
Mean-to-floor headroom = 2.93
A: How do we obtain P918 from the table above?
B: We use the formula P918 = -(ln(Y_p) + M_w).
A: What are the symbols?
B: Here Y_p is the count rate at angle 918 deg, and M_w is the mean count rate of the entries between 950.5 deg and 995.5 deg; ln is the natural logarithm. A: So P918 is -4.82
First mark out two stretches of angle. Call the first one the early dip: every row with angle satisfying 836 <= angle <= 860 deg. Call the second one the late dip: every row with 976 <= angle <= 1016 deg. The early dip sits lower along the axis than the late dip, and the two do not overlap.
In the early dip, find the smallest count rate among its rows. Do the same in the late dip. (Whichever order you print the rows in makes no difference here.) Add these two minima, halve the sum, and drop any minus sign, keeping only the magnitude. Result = 2.5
